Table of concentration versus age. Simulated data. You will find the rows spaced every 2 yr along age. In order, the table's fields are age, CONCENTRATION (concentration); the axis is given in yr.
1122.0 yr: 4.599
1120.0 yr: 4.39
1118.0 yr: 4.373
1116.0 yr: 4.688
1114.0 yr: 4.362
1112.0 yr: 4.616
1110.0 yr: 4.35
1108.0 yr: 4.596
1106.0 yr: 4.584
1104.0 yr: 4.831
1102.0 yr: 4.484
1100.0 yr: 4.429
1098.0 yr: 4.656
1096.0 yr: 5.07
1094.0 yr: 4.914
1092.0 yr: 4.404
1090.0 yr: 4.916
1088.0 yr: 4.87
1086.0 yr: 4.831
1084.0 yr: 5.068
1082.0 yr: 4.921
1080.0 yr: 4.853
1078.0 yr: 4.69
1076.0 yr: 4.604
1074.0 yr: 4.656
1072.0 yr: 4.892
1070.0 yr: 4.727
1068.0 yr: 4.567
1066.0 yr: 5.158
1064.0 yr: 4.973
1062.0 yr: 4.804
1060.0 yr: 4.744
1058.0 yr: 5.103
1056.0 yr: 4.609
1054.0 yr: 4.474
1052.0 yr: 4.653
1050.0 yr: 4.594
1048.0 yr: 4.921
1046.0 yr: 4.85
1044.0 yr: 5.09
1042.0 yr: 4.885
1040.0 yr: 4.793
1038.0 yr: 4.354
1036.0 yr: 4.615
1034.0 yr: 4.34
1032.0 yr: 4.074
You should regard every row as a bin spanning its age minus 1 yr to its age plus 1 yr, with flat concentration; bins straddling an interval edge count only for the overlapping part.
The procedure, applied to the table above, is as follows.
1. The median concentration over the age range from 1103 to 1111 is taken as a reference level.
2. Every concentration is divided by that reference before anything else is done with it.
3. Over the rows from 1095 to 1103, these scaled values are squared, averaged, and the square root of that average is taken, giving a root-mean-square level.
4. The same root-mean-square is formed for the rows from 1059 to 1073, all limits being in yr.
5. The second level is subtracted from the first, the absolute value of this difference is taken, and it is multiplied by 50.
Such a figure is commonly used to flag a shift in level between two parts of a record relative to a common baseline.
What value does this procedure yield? 1.9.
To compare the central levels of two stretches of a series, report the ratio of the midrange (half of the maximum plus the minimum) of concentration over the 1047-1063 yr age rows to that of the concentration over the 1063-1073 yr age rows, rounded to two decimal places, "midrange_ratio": 0.98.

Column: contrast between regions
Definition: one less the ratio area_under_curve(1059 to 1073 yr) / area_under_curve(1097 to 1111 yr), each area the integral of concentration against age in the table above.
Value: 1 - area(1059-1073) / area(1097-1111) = -0.06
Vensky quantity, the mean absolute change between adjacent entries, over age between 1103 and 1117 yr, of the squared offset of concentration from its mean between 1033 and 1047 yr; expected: 0.077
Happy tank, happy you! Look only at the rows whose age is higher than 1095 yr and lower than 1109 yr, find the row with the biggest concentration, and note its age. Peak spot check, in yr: 1096.0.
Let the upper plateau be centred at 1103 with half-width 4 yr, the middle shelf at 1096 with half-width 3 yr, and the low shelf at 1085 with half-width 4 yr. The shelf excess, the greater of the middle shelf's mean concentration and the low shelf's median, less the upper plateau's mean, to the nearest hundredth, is 0.31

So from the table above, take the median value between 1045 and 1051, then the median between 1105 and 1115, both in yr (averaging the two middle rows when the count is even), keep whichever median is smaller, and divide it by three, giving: 1.53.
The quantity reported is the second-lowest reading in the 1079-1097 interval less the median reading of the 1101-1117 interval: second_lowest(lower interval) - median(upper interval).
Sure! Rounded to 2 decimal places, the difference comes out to 0.24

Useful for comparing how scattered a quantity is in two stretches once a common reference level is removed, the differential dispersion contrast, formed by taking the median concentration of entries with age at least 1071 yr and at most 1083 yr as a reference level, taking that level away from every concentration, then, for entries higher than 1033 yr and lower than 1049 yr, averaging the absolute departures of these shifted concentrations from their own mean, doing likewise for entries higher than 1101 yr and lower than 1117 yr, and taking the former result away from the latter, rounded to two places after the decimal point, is -0.10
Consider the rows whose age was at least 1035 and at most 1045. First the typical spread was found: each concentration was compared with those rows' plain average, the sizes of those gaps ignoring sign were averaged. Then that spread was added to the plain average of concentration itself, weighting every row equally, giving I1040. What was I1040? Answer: 4.96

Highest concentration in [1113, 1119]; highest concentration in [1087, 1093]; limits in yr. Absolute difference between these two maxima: 0.23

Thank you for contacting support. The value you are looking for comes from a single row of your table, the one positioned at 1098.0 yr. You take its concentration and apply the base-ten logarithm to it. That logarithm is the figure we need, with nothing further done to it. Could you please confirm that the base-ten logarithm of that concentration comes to 0.668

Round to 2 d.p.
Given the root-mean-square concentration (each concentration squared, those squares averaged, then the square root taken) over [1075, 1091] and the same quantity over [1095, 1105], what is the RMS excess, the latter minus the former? -0.15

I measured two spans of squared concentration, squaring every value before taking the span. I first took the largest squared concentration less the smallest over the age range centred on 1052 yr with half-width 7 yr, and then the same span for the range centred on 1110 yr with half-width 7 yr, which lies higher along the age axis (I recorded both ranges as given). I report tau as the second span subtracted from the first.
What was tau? 1.6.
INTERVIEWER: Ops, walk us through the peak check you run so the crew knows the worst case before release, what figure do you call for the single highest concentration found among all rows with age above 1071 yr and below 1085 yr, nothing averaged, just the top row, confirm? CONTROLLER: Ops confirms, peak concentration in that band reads 5.068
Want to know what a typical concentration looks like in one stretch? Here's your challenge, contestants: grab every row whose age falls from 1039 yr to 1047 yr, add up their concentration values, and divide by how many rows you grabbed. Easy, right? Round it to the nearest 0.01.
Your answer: 4.90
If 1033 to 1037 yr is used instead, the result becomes 4.48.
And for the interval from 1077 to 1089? 4.87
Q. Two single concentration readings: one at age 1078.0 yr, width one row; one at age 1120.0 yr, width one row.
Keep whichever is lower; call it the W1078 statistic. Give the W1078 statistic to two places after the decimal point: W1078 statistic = 4.39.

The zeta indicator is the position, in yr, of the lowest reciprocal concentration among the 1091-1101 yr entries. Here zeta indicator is 1096.0 yr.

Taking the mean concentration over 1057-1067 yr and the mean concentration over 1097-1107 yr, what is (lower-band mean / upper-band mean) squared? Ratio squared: 1.16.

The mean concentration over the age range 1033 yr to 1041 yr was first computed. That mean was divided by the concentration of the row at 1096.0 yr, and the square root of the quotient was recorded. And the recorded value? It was 0.94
